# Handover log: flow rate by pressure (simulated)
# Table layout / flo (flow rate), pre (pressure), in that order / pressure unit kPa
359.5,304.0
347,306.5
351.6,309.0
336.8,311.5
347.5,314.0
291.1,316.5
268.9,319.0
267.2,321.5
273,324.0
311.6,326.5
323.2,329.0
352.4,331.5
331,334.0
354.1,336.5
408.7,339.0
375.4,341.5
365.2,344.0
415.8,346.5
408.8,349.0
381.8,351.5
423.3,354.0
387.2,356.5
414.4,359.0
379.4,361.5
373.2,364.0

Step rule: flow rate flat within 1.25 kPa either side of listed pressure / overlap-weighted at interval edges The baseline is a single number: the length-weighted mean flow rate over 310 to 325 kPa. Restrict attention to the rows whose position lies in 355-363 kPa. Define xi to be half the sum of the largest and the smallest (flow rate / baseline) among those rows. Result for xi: 1.33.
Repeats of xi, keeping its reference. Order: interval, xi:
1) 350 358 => 1.35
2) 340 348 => 1.31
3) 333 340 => 1.24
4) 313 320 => 1.03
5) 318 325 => 0.90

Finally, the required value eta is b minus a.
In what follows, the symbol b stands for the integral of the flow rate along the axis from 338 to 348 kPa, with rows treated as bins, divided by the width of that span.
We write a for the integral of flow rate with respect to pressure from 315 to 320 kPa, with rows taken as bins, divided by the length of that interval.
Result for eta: 107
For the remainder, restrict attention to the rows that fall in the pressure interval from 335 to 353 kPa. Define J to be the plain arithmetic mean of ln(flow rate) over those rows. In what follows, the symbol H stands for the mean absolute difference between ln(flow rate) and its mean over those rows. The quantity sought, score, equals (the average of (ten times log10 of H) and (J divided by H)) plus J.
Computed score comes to 56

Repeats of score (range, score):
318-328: 51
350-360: 69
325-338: 64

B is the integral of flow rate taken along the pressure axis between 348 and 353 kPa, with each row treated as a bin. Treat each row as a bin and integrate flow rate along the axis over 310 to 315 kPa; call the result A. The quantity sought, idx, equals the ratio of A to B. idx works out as 0.86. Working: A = 1712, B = 1980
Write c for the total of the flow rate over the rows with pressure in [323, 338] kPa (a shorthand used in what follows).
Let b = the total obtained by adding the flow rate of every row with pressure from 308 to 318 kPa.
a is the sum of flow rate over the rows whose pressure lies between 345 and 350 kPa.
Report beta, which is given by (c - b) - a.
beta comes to -206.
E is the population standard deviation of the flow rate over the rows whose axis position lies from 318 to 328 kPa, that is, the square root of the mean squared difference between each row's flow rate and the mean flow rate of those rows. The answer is 18.3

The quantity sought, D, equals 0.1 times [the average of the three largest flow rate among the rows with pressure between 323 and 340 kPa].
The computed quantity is 37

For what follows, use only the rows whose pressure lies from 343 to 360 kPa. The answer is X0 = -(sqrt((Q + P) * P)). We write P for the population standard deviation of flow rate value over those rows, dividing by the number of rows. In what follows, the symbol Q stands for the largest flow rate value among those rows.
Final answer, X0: -94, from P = 20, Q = 423.3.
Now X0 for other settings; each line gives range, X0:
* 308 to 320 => -113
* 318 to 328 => -78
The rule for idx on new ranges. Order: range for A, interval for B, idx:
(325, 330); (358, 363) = 0.80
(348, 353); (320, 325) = 1.47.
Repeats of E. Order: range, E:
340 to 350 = 21.5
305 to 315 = 5.5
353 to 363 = 18.3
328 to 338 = 13.4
